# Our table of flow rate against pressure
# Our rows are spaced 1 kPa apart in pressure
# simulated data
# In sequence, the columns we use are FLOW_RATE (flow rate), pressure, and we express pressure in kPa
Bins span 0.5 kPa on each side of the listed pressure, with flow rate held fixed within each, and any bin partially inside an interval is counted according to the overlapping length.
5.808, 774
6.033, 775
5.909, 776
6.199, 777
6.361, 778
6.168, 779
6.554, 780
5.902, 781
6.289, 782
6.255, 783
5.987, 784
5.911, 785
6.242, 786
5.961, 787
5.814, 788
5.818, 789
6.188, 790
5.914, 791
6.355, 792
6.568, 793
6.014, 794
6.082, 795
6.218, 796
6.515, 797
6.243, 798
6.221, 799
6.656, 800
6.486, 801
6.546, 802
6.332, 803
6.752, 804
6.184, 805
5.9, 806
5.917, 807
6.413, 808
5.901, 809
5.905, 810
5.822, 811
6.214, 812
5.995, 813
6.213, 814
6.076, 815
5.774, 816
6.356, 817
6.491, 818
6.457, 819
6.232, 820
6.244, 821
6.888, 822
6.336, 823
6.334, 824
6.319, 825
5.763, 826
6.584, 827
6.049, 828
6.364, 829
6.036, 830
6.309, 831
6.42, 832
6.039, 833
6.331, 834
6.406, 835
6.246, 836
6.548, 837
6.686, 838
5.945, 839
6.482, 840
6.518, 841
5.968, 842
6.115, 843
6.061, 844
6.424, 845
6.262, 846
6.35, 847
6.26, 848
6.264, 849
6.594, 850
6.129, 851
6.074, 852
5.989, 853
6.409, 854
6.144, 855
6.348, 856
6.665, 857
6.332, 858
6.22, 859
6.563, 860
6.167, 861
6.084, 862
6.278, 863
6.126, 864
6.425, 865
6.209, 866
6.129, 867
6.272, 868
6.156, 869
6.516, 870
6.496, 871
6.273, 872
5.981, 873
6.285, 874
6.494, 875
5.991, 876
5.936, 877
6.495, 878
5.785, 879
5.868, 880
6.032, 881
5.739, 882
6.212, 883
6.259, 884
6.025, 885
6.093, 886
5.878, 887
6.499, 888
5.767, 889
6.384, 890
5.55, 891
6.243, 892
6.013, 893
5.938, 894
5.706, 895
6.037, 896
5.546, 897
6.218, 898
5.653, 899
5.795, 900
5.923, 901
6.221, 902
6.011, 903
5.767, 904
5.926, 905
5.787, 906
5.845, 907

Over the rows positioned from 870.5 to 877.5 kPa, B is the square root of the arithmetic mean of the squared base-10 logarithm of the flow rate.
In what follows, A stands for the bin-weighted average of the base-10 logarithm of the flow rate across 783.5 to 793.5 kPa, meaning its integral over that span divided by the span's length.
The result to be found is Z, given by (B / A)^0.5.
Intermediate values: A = 0.783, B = 0.793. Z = 1.006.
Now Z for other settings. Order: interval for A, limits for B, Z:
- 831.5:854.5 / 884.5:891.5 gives 0.989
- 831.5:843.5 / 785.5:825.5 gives 0.996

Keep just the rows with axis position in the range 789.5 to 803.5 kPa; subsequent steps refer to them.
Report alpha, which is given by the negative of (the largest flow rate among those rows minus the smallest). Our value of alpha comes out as -0.7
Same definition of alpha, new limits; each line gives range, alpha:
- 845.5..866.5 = -0.7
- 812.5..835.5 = -1.1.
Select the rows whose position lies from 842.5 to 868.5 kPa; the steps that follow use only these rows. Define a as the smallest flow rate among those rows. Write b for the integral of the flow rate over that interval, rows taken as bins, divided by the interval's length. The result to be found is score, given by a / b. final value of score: 0.956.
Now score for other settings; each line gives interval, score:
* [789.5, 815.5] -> 0.937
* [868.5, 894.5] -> 0.908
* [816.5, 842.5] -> 0.912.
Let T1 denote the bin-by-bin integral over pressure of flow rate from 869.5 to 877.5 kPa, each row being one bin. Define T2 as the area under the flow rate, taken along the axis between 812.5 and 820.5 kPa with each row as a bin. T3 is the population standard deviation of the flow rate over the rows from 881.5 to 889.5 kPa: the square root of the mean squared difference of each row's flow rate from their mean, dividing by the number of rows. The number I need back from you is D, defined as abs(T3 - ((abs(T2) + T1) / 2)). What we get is 49.5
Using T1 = 50.0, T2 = 49.6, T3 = 0.24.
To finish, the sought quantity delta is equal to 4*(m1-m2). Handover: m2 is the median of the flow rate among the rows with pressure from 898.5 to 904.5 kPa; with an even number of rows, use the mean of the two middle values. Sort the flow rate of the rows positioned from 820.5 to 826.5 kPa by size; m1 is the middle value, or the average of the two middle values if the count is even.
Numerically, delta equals 1.9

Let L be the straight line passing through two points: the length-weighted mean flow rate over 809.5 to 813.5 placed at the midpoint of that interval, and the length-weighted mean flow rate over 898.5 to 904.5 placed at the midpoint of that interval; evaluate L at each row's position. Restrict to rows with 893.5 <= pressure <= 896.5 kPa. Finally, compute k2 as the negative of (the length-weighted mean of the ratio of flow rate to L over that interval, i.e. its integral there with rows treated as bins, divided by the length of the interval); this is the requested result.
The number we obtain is -1.00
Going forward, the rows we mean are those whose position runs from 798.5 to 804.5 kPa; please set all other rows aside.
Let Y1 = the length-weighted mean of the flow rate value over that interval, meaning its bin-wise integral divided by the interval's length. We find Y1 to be 6.50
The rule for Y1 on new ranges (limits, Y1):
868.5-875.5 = 6.31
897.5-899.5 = 5.94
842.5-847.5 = 6.24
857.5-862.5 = 6.27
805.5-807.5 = 5.91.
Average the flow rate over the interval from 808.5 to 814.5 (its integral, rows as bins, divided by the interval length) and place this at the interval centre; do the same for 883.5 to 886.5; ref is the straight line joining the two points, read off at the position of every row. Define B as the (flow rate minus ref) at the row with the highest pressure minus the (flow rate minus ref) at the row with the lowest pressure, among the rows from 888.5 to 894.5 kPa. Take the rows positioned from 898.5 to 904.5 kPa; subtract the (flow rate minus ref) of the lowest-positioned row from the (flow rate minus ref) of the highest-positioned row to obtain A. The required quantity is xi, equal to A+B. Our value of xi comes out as 0.27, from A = 0.1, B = 0.16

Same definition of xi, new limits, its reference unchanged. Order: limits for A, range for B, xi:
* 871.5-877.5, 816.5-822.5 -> 0.18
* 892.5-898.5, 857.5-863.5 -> 0.14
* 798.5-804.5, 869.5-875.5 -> 0.49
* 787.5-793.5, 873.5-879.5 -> 0.24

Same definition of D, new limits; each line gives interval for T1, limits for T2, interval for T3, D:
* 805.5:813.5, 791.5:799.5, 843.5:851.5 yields 49.0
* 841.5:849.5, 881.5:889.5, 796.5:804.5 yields 48.9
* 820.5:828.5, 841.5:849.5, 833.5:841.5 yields 49.9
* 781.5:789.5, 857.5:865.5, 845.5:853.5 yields 49.1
